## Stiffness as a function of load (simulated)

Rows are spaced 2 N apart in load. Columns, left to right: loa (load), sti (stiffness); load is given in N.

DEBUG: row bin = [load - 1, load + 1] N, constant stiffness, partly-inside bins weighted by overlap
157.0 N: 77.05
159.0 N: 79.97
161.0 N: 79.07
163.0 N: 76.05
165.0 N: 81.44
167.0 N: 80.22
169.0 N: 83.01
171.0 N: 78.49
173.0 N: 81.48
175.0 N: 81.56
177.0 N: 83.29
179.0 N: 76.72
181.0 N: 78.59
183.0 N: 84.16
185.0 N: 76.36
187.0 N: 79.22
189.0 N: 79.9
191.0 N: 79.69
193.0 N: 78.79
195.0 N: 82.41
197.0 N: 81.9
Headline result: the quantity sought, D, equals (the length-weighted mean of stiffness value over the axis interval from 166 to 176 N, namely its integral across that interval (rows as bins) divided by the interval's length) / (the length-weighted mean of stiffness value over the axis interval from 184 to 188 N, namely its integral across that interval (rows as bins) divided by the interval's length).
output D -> 1.04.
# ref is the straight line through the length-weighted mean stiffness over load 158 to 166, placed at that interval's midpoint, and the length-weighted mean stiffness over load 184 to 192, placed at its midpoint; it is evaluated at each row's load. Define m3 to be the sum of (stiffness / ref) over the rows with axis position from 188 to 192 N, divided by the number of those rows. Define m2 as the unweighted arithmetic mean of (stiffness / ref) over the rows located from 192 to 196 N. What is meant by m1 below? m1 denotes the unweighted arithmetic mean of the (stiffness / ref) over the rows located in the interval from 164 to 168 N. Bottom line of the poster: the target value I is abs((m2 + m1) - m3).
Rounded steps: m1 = 1.02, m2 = 1.024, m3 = 1.01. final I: 1.03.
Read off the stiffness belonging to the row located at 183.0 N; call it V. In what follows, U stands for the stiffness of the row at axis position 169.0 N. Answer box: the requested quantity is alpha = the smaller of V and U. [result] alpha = 83.0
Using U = 83.01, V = 84.16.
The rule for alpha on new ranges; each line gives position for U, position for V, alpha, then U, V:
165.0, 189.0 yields 79.9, 81.44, 79.9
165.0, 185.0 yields 76.4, 81.44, 76.36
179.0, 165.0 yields 76.7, 76.72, 81.44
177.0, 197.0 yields 81.9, 83.29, 81.9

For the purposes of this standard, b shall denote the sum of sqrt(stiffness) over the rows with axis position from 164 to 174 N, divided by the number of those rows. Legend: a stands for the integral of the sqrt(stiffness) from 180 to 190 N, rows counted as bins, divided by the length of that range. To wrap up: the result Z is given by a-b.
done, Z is -0.07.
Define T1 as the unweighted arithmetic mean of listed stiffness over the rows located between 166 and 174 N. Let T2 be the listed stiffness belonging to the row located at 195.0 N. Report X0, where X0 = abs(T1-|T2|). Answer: 1.6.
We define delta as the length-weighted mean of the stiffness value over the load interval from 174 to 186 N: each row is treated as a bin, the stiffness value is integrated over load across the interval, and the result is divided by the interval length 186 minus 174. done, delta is 80.1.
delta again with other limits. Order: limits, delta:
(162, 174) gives 80.1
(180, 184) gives 81.4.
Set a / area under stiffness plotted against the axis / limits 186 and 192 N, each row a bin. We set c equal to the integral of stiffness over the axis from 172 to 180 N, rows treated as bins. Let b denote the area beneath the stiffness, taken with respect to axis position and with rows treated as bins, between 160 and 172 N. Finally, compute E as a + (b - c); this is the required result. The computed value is 788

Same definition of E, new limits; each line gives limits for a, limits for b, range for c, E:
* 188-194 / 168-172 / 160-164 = 490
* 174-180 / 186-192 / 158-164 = 491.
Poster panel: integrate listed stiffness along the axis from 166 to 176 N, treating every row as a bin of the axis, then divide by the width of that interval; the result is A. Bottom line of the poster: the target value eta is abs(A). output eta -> 81.0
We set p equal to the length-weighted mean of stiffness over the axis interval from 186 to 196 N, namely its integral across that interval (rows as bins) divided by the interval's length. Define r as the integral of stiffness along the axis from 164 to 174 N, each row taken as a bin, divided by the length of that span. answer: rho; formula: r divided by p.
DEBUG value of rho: 1.01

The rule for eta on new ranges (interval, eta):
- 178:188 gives 79.0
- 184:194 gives 78.8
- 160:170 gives 80.0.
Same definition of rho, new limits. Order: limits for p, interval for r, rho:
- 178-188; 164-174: 1.02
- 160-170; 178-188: 0.99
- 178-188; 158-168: 1.00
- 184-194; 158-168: 1.01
